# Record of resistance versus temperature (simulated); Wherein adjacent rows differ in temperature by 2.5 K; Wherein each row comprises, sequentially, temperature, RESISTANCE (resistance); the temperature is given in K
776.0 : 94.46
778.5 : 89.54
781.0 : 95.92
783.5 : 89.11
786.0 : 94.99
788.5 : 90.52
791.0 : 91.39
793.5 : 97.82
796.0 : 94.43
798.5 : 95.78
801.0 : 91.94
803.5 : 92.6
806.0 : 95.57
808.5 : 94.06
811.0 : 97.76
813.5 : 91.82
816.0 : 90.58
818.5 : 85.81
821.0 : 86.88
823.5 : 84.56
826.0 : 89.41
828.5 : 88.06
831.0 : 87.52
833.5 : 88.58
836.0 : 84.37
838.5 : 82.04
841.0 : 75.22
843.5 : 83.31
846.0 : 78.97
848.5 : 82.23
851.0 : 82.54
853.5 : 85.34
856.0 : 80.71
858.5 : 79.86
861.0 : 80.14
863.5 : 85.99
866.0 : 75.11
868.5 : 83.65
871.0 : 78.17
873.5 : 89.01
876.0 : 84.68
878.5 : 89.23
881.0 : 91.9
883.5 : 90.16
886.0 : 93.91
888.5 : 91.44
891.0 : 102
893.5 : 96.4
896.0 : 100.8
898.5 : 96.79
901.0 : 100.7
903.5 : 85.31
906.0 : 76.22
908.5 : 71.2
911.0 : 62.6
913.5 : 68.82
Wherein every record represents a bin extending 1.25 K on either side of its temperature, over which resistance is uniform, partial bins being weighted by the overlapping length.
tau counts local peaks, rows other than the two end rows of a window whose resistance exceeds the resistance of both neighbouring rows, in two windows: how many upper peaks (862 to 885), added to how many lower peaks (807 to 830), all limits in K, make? 6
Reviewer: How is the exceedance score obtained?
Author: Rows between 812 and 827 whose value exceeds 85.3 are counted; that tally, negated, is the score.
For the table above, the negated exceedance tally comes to -5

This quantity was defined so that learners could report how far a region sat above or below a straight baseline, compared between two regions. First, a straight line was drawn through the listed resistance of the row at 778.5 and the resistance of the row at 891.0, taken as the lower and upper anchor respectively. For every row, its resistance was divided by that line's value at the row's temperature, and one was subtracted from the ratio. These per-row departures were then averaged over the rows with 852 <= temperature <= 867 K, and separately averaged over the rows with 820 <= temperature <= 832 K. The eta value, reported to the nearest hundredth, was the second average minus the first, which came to 0.10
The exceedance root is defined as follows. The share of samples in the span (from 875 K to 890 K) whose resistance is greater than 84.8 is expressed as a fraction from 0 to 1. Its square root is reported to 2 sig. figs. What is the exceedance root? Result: 0.91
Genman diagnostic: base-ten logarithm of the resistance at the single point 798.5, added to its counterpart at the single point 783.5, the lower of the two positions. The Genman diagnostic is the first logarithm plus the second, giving 3.93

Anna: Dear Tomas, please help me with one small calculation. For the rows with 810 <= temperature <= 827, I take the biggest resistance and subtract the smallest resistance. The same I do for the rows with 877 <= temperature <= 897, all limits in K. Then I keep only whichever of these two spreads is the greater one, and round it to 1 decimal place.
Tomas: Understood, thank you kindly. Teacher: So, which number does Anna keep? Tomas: 13.2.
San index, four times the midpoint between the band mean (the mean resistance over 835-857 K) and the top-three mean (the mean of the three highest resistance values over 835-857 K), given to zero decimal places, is 332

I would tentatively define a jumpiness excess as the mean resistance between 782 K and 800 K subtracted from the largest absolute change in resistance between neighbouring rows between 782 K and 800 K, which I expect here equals -87.0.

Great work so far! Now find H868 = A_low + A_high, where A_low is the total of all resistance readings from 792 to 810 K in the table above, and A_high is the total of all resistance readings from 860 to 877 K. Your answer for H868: 1239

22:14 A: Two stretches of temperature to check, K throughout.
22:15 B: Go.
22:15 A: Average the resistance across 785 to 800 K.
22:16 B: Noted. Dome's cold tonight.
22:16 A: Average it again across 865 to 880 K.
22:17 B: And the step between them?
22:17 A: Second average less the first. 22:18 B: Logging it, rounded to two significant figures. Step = -11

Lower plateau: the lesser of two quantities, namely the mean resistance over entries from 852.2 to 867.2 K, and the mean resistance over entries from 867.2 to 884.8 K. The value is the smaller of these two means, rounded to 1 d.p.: 81.2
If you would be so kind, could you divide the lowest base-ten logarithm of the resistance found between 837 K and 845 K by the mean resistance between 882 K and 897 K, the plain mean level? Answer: 0.0196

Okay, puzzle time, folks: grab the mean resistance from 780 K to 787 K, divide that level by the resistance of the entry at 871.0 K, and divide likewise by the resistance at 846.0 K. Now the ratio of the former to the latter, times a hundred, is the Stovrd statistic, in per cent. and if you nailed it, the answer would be 101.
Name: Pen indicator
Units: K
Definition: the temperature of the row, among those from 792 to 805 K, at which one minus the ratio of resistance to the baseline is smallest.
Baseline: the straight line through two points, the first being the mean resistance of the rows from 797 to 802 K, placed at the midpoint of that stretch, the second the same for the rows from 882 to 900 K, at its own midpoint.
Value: 793.5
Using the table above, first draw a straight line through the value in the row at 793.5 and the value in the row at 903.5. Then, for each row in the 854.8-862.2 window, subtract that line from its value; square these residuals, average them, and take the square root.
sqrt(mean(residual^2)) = 10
